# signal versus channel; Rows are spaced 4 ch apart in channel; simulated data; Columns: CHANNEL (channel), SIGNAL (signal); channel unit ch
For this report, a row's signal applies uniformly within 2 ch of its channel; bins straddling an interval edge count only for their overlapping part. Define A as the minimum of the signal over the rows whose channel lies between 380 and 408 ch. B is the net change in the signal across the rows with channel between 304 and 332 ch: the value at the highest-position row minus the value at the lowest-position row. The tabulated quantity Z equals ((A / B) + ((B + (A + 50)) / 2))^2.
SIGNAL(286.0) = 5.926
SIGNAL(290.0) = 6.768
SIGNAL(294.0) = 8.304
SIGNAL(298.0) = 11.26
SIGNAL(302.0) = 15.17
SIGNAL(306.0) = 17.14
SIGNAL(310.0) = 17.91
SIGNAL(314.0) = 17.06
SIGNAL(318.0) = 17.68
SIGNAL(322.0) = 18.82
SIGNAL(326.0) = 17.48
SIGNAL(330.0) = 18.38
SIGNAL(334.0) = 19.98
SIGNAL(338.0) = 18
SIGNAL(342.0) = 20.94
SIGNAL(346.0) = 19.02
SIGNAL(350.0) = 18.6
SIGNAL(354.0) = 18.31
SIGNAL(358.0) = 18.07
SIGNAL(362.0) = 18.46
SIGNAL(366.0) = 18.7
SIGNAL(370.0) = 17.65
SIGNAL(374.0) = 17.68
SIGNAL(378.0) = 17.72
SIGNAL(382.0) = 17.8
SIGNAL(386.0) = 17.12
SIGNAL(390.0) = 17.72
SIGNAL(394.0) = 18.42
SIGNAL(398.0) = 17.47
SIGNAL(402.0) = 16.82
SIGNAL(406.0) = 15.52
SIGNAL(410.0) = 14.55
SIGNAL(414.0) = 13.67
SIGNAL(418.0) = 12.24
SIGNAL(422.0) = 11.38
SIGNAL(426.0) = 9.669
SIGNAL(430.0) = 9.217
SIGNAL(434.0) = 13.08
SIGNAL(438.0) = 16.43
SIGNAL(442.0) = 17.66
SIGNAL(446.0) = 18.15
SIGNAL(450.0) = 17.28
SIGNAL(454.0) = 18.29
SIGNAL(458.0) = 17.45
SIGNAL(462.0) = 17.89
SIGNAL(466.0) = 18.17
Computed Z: 2106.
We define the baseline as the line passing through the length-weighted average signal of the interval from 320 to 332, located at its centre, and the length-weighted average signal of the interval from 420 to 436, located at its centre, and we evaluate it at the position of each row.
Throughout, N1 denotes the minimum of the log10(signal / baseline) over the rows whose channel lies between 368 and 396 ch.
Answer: 0.07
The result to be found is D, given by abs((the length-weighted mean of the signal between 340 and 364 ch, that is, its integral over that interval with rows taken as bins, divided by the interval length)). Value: 18.9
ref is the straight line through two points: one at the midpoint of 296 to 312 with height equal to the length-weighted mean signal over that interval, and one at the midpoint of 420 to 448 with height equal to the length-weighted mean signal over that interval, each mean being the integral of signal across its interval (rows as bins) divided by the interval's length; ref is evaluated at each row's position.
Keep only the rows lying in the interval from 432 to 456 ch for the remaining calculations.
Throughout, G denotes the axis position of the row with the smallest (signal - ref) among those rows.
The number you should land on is 434.0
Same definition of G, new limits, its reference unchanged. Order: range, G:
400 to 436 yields 430.0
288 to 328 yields 290.0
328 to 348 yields 338.0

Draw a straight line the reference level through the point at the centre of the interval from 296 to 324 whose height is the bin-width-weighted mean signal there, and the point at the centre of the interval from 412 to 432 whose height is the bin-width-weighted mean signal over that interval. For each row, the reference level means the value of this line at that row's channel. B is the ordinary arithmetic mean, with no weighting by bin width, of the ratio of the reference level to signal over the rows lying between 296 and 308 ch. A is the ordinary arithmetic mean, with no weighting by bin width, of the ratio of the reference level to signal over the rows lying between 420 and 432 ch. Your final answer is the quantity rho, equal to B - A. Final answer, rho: 0.1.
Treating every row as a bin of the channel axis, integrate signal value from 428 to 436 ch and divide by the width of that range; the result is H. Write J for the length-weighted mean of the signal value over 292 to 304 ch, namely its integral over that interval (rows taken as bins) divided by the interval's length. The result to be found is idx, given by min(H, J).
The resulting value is 11.1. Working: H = 11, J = 11.6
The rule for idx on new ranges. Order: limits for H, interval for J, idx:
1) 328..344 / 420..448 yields 13.7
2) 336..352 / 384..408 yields 17.2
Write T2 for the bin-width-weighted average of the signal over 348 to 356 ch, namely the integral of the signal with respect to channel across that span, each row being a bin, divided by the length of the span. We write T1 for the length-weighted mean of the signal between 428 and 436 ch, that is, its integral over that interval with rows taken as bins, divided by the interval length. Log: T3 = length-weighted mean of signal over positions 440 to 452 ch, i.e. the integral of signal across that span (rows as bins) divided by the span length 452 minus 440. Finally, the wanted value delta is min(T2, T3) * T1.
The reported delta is 197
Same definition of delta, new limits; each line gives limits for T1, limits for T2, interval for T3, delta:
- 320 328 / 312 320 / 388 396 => 315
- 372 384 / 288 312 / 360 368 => 226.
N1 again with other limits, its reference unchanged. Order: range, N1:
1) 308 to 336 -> -0.05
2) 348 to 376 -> 0.05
